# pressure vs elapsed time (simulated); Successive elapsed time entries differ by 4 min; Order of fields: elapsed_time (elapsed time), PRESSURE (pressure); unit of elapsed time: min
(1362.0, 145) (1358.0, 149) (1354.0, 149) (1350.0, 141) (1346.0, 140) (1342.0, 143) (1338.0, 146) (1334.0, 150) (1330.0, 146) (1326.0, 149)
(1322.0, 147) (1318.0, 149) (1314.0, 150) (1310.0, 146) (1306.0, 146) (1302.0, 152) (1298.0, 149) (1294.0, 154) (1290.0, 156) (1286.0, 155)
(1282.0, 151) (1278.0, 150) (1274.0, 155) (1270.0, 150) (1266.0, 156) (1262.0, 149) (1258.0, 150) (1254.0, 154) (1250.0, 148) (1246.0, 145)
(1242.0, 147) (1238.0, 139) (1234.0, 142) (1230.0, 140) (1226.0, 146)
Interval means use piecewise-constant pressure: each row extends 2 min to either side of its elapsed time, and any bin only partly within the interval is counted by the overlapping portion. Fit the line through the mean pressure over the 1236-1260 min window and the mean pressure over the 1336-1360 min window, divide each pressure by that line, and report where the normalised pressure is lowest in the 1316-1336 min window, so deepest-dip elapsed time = 1330.0 min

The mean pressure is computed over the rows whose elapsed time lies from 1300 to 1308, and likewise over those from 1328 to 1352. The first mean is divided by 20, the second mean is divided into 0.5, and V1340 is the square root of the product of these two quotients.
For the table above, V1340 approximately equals 0.161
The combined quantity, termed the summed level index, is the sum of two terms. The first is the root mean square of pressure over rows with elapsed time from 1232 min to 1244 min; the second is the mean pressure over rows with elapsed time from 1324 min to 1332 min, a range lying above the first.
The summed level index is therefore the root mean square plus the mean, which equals 290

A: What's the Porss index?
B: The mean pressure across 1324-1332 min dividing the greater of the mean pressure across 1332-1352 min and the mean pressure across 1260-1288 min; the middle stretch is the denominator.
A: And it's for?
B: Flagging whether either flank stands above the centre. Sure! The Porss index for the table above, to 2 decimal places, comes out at 1.03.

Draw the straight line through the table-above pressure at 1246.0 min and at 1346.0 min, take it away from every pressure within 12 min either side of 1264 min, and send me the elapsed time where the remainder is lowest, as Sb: 1262.0 min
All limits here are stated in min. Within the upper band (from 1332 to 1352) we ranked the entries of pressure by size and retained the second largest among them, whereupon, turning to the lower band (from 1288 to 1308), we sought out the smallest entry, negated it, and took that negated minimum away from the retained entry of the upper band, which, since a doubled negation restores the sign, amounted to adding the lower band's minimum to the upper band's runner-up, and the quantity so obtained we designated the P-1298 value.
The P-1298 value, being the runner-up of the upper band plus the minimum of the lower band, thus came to 292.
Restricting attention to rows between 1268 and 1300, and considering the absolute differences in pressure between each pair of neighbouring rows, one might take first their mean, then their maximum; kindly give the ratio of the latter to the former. 1.52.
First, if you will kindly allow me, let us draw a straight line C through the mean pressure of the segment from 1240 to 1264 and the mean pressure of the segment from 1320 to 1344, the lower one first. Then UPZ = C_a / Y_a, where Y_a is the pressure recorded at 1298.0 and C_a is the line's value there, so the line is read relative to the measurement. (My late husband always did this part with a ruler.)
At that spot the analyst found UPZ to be 0.991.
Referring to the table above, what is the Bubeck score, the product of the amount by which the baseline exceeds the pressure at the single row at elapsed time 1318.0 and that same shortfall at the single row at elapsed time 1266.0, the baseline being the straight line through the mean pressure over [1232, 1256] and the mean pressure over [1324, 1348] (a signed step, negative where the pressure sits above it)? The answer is 34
